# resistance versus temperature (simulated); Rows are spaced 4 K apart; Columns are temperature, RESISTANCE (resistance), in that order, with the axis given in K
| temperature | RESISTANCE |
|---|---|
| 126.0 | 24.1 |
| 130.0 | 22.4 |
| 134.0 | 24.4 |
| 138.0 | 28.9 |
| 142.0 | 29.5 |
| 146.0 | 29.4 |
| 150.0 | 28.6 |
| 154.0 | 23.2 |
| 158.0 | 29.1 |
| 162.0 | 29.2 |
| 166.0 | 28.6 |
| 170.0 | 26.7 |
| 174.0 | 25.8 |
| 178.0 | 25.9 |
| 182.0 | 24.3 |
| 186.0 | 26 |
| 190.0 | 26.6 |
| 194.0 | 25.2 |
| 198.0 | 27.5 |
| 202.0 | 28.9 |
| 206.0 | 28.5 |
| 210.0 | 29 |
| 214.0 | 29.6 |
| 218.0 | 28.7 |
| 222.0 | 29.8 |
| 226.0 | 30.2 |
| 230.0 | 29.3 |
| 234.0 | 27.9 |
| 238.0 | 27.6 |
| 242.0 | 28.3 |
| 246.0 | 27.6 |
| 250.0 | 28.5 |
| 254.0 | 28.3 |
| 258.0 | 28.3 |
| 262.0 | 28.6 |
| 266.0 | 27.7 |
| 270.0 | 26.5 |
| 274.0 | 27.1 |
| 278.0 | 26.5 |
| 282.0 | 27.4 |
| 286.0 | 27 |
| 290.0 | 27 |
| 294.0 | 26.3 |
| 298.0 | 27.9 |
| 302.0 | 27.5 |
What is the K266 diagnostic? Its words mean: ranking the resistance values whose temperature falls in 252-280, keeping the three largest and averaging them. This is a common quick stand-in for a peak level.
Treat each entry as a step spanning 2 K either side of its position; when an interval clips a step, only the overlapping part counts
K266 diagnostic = 28.4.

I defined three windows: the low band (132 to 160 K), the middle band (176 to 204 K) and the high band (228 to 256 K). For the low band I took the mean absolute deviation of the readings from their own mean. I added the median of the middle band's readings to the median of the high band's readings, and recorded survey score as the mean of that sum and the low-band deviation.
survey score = 28.2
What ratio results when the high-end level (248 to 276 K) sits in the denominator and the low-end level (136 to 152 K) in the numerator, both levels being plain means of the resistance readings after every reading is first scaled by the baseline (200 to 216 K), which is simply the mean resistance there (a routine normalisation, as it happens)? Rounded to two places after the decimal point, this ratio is 1.04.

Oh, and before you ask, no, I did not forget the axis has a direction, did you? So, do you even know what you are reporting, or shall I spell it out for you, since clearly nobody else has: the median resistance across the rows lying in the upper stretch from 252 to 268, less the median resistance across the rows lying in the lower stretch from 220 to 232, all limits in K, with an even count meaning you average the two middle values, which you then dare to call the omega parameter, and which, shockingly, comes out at -1.5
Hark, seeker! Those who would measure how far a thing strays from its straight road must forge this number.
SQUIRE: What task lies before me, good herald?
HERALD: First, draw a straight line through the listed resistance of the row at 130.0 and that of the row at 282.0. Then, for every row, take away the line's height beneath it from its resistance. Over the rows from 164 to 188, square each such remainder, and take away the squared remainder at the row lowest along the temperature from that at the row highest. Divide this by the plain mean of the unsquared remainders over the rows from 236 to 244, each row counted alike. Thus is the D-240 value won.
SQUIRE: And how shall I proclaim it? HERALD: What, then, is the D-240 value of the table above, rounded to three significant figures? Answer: -11.4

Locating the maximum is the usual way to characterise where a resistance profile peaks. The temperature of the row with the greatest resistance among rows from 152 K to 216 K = 214.0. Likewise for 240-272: 262.0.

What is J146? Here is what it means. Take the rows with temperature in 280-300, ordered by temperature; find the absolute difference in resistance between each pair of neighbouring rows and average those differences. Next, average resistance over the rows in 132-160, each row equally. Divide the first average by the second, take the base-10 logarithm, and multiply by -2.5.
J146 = 4.03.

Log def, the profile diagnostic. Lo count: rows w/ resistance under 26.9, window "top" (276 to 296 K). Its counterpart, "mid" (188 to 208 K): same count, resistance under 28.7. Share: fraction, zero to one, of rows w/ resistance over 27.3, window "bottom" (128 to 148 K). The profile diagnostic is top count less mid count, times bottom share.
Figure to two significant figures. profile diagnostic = -1.2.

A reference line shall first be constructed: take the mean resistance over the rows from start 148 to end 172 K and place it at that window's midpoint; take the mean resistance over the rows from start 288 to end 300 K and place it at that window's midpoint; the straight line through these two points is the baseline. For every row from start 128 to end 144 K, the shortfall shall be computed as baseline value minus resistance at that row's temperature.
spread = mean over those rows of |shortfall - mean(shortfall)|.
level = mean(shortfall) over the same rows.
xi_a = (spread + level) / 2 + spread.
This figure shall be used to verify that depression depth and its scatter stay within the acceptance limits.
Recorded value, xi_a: 5.1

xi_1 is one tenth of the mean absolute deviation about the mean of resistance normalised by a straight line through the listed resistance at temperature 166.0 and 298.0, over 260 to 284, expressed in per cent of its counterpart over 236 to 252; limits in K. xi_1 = 14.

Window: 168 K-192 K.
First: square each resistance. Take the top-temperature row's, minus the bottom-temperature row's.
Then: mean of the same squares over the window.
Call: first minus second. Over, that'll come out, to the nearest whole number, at -676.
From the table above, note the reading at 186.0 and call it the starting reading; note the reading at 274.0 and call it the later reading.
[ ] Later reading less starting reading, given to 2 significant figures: 1.1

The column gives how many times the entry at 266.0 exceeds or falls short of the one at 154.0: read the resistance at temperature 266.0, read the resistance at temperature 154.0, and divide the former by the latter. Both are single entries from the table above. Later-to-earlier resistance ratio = 1.19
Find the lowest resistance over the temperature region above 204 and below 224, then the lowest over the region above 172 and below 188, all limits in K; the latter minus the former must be -4.2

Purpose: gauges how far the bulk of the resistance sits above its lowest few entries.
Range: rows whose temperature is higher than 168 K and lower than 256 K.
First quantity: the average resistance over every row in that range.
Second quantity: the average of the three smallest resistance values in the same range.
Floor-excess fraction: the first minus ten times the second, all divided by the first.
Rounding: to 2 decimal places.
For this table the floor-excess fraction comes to -8.05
